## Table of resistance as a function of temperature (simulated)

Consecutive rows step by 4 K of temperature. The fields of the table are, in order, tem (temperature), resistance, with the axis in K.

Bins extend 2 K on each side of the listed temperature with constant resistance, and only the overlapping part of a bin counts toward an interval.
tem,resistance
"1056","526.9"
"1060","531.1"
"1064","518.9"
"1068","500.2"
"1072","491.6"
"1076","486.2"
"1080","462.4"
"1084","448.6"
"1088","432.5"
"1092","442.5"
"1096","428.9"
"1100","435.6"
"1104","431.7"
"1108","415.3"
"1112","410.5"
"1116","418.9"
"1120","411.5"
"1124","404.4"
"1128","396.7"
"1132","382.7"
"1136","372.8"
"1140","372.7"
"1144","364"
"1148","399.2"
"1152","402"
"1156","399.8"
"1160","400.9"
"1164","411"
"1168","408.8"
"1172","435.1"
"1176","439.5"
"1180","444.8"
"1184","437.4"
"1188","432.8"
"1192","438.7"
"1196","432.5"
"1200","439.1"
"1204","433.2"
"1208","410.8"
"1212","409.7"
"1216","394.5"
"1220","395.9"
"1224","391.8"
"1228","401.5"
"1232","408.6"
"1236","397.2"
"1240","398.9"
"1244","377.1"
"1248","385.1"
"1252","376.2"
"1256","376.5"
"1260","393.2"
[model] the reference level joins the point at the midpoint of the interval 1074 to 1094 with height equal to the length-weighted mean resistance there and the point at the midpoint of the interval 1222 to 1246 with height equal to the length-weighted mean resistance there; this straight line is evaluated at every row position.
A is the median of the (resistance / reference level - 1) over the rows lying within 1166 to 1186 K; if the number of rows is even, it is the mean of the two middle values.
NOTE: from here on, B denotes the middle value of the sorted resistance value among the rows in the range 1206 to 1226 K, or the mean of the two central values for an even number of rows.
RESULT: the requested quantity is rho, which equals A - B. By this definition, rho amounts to -396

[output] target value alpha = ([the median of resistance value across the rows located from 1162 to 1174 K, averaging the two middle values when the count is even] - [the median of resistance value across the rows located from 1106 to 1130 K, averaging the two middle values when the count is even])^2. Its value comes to 0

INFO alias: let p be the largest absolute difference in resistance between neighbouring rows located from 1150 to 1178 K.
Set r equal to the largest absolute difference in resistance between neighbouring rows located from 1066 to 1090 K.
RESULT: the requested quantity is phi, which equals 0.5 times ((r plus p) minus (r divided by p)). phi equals 25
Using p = 26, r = 24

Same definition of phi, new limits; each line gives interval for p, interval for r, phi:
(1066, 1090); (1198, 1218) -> 23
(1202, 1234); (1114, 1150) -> 28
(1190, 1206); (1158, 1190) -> 14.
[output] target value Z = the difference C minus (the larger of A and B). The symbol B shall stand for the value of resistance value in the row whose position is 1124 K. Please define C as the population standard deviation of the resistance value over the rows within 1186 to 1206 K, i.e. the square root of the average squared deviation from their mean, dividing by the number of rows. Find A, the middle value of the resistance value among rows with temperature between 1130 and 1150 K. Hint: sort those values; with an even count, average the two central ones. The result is -401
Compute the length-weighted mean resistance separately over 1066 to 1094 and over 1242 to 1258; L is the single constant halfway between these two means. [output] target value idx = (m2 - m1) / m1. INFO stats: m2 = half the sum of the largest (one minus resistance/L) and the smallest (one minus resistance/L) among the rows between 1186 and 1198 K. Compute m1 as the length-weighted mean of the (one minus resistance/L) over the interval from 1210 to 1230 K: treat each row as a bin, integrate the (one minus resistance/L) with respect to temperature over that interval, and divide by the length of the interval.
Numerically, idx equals -2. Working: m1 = 0.056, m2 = -0.031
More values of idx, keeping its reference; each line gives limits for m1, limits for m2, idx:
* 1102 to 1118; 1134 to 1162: 11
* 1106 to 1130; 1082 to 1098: -2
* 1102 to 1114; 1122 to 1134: 8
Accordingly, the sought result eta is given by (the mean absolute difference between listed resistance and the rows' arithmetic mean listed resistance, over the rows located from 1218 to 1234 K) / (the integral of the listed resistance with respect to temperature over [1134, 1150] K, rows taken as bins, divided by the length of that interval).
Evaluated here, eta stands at 0.015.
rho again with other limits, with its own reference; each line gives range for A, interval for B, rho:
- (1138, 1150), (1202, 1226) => -403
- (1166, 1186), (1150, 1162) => -401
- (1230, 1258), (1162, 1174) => -411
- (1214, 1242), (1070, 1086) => -474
